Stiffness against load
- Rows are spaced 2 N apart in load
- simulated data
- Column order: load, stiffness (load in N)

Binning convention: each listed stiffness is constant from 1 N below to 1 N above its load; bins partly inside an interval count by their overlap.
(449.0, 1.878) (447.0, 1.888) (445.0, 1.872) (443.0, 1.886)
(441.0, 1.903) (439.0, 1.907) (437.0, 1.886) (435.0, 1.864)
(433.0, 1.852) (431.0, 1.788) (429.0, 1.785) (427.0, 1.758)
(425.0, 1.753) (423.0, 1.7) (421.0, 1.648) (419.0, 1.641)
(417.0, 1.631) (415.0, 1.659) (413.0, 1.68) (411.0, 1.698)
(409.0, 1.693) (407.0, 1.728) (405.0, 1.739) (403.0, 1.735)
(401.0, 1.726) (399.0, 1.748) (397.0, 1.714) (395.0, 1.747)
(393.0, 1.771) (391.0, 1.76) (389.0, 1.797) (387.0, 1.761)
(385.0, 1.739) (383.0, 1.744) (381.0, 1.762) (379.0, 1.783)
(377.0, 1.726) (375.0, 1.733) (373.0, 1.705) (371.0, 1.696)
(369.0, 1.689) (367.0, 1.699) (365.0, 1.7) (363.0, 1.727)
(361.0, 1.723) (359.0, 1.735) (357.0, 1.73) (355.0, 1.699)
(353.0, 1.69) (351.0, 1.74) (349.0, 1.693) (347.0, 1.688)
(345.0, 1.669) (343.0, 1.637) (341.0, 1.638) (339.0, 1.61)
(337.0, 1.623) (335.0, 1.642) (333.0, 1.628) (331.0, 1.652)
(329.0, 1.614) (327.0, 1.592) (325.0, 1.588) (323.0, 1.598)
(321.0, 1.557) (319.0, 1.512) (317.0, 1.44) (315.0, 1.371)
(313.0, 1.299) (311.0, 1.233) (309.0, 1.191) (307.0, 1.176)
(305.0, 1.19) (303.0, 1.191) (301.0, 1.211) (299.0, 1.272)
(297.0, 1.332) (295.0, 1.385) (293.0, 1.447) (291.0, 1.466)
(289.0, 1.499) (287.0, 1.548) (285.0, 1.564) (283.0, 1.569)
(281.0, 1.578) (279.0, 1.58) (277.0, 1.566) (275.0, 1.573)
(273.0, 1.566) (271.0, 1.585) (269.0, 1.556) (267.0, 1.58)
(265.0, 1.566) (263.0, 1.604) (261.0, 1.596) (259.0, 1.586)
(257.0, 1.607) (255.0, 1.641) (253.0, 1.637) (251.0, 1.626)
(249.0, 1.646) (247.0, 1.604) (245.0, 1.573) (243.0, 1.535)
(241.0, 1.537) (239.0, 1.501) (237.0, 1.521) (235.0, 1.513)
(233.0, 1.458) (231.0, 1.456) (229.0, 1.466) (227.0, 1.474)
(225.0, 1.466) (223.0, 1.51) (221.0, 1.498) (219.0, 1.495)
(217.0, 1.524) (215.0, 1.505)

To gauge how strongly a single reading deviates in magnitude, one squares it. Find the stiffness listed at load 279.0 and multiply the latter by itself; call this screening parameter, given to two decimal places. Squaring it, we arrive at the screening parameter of 2.50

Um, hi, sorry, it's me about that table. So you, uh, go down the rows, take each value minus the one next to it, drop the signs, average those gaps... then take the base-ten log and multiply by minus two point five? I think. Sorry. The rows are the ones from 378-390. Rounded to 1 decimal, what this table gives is 4.2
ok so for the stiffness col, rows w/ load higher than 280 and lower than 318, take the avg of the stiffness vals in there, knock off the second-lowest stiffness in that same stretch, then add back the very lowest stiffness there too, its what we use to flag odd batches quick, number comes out 1.35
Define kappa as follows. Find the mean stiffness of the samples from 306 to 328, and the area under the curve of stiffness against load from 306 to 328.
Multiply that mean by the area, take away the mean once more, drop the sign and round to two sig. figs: 43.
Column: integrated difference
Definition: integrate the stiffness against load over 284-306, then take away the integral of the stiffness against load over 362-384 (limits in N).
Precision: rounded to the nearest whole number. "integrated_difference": -8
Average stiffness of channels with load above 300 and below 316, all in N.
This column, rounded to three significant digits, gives 1.23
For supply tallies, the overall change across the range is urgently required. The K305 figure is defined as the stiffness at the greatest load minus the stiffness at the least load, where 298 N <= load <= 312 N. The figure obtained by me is -0.039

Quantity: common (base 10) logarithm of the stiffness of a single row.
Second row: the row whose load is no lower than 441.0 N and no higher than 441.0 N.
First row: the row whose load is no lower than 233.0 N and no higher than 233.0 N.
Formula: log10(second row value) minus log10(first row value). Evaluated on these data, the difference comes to 0.12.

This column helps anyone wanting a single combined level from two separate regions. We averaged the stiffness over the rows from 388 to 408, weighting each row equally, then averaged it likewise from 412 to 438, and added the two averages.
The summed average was 3.49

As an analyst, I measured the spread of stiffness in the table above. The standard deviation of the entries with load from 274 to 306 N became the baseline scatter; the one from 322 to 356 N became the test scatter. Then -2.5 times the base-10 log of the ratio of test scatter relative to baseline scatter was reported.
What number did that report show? 1.4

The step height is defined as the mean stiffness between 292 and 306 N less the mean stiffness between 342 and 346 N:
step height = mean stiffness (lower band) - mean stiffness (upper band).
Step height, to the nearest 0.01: -0.36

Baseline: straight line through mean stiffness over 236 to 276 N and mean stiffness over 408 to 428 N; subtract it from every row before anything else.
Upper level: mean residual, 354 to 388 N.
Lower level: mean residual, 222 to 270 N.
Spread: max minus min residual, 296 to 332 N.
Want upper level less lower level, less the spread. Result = -0.37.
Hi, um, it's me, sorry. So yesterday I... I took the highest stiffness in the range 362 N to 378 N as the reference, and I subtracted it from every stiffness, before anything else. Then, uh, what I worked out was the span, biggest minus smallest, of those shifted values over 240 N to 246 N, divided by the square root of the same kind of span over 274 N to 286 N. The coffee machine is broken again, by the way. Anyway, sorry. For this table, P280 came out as 0.30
